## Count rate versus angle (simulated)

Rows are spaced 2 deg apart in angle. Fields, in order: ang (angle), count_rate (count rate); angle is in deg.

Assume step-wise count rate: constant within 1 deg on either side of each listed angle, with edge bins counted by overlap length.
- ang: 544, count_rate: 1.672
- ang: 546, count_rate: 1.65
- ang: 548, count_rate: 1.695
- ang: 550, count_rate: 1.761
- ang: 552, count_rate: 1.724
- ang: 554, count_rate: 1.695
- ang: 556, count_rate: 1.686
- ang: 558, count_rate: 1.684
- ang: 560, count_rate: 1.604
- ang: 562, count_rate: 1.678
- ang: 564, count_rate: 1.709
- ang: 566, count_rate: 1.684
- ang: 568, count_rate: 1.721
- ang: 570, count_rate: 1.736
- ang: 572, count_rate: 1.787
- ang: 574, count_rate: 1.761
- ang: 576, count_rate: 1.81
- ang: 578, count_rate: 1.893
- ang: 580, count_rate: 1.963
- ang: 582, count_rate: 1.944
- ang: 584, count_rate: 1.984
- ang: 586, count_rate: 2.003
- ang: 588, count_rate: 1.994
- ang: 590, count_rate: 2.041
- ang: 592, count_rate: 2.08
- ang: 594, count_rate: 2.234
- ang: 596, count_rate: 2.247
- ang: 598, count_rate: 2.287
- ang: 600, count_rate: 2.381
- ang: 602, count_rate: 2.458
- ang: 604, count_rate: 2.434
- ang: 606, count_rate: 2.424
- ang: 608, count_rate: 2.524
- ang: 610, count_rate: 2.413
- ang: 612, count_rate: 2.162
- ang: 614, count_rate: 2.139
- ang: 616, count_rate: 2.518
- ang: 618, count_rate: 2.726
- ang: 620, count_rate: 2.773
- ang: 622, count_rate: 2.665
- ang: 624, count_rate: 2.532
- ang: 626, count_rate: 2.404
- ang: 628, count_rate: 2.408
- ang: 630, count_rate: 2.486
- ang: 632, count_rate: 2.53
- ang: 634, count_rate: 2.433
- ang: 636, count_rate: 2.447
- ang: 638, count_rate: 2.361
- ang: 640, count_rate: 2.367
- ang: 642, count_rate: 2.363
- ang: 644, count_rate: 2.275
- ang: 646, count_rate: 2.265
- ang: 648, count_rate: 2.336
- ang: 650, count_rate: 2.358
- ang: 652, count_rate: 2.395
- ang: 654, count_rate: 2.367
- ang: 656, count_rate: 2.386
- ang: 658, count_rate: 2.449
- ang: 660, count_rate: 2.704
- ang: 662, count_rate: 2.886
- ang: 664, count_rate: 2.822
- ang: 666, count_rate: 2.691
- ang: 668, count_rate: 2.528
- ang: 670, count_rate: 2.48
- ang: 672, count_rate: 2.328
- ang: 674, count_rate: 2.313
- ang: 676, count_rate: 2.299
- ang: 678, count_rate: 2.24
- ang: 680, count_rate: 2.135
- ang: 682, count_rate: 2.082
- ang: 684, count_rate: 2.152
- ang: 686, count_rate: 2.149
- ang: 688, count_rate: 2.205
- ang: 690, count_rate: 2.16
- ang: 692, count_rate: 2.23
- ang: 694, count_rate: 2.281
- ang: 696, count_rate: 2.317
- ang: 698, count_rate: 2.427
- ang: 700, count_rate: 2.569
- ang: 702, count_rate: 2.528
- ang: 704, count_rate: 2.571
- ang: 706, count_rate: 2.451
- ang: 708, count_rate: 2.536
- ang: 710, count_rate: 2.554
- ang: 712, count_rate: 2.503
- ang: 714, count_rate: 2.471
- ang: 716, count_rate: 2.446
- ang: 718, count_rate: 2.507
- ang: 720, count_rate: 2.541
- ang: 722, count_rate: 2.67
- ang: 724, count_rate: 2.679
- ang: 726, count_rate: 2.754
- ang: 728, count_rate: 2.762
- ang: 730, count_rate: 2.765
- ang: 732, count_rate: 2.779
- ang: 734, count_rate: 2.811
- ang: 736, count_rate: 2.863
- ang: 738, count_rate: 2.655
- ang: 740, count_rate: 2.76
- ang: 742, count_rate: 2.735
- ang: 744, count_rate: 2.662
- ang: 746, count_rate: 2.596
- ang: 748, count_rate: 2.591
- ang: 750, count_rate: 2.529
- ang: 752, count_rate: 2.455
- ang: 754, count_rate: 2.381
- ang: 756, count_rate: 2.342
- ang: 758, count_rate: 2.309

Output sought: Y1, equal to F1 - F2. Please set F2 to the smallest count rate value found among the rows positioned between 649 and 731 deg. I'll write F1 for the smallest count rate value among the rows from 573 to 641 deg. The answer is -0.3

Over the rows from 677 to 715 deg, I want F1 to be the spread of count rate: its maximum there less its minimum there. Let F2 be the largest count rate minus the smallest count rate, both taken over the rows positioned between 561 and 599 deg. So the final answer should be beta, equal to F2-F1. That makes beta 0.1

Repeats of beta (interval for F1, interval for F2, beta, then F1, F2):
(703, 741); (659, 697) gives 0.4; 0.42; 0.8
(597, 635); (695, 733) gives -0.2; 0.63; 0.5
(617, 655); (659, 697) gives 0.3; 0.51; 0.8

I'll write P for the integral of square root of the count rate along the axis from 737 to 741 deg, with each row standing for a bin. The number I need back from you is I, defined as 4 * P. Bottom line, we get 26.3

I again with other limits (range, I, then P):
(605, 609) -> 25.2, 6.3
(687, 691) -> 23.6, 5.9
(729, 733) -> 26.6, 6.7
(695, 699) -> 24.6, 6.2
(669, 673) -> 24.8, 6.2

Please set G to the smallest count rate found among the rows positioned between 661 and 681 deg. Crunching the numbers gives 2.135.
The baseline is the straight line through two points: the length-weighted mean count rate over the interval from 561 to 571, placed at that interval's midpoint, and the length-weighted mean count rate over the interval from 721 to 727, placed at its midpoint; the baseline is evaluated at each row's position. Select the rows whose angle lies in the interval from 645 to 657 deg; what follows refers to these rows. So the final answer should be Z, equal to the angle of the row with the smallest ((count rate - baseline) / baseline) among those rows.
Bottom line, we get 646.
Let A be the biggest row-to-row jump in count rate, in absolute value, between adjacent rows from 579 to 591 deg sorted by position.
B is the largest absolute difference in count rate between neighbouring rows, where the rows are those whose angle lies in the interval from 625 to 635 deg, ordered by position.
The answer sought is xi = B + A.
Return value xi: 0.14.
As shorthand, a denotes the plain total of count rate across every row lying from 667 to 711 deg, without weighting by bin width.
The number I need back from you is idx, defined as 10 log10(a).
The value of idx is 17.12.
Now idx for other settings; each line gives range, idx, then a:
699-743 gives 17.63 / 58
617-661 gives 17.33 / 54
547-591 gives 15.97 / 40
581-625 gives 17.07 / 51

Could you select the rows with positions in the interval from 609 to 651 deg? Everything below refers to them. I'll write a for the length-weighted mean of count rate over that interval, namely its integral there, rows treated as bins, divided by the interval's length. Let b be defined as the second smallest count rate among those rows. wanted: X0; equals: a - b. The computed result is 0.265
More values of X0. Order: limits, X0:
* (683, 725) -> 0.274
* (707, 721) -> 0.037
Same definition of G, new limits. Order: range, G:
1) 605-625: 2.139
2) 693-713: 2.281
